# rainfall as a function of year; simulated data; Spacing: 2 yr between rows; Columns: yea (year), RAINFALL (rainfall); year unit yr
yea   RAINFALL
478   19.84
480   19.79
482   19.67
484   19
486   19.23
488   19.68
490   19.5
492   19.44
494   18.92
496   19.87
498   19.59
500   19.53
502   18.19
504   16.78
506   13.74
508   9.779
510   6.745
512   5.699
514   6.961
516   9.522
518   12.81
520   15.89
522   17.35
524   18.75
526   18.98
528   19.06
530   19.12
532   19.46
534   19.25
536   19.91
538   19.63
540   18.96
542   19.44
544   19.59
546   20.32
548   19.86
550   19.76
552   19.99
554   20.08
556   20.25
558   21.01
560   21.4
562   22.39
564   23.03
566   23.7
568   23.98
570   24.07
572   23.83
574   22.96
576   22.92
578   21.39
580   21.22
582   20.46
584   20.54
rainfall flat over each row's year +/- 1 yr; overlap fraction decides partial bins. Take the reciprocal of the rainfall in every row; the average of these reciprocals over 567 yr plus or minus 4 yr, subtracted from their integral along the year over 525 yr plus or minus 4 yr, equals 0.390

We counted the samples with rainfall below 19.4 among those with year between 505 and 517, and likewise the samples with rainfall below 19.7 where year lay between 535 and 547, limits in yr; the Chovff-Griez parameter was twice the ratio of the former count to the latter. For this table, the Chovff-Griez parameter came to 3.0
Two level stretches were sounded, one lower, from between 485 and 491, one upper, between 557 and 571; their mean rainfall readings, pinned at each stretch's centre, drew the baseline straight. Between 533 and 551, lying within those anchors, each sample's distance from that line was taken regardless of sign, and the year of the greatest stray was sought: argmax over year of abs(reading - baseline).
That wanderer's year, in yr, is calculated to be 540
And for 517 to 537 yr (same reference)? 518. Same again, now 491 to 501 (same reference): 494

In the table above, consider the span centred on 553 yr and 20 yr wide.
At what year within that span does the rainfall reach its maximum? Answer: 562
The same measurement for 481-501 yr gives 496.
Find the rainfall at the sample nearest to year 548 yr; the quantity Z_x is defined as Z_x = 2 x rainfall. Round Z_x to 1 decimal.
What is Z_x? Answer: 39.7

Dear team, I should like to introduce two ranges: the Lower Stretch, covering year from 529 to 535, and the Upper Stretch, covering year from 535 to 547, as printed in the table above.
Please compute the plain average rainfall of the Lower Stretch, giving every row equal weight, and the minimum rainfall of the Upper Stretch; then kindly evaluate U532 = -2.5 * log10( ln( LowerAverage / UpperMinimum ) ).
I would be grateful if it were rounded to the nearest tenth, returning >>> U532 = 4.5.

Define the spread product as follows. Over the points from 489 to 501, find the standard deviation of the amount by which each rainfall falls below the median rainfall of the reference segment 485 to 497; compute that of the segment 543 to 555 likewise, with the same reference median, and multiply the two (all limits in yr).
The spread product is 0.1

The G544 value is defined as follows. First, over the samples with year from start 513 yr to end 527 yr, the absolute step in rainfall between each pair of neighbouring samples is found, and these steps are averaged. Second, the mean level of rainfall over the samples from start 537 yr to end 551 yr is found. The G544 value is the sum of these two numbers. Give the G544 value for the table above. 21.7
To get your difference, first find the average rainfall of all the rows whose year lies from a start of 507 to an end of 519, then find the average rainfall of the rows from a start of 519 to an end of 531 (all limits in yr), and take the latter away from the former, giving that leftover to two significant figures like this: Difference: -9.6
